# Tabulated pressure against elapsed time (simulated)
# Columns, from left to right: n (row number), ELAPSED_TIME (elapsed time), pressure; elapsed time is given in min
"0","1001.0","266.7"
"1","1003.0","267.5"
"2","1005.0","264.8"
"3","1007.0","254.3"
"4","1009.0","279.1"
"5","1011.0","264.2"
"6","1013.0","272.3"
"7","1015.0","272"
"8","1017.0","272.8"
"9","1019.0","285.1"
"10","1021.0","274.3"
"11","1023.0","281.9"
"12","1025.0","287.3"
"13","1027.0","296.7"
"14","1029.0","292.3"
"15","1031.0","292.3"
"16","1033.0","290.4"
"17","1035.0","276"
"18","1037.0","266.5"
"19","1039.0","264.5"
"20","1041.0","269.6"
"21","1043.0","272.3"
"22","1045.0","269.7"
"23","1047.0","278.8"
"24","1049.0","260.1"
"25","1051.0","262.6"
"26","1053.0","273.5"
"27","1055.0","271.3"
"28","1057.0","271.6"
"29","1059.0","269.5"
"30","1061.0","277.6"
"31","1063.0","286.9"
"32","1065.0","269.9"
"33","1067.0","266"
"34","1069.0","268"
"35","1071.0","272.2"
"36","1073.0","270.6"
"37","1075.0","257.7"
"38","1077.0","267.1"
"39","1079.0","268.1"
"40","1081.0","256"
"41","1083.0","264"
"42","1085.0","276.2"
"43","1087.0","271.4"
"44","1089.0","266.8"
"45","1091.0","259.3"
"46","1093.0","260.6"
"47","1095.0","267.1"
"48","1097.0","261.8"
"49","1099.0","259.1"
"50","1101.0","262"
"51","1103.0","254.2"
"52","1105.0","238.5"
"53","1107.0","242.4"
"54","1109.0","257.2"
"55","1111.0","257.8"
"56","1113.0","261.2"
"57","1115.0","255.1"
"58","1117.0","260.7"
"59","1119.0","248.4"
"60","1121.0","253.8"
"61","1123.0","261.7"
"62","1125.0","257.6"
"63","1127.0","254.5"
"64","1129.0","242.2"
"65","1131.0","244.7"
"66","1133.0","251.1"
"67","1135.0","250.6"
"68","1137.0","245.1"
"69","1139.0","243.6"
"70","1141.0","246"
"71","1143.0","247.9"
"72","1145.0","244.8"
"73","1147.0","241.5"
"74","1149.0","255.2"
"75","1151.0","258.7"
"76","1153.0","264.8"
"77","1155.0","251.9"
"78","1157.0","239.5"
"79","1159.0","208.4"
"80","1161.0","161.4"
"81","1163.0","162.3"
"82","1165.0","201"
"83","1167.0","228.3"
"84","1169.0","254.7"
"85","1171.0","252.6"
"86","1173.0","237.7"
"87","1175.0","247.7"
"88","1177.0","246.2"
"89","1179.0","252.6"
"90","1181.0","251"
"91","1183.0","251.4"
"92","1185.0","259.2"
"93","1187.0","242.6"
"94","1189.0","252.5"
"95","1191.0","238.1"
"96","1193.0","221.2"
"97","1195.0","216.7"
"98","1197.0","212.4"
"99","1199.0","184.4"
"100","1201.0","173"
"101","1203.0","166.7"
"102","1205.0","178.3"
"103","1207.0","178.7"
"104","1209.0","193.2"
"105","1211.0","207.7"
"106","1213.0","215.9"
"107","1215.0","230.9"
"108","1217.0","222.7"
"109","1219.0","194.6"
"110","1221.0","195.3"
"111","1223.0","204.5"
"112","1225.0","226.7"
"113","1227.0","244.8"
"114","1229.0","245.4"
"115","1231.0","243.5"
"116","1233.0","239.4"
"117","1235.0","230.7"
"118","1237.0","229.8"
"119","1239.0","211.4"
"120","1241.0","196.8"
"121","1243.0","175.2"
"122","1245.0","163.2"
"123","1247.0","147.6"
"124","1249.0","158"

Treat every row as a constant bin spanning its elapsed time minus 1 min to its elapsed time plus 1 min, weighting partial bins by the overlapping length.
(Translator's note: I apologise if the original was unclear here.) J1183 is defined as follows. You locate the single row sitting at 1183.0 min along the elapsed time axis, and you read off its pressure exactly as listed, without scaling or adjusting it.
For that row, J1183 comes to 251.4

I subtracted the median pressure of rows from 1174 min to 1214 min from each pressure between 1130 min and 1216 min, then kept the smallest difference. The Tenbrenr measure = -58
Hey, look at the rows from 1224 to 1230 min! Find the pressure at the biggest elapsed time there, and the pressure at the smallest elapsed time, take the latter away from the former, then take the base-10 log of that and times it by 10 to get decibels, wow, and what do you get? 12.7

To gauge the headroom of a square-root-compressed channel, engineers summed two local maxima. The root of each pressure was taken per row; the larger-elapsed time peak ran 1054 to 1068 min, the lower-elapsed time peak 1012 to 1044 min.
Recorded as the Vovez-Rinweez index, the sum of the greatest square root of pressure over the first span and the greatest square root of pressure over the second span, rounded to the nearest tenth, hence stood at 34.2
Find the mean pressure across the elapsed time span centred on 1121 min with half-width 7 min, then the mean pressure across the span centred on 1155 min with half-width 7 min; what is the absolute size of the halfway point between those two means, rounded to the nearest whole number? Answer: 245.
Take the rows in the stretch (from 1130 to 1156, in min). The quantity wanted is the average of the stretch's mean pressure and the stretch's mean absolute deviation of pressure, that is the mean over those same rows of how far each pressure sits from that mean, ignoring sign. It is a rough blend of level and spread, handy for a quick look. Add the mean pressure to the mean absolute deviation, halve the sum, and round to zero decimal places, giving 127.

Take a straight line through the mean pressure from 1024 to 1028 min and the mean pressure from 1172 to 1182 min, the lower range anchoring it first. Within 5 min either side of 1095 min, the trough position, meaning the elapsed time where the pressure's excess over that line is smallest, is 1091.0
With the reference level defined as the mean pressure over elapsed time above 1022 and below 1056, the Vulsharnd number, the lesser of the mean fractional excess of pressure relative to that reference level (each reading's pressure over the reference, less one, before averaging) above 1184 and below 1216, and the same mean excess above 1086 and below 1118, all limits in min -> -0.239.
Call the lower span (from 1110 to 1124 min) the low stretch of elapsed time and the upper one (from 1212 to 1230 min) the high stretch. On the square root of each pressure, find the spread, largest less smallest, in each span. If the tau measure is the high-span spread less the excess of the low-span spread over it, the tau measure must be 3.0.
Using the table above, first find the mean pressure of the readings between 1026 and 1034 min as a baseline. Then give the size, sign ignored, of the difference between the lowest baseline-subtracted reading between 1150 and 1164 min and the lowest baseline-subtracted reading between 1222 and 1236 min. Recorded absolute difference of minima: 43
